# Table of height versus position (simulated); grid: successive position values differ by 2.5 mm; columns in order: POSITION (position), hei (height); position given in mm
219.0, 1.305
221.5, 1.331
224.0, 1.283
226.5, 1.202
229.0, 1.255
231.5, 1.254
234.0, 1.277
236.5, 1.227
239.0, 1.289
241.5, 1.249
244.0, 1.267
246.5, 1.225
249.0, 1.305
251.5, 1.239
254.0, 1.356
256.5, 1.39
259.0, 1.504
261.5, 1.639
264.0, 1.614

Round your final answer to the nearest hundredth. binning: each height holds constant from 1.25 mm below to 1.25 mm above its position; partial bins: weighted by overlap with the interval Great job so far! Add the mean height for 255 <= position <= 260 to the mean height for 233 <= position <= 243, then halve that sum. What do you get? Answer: 1.35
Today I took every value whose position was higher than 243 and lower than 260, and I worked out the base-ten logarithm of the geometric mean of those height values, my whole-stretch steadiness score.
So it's 0.122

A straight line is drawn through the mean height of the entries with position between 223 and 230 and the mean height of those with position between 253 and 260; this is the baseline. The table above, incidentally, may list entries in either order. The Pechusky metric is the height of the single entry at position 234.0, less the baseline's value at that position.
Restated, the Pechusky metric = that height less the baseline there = -0.01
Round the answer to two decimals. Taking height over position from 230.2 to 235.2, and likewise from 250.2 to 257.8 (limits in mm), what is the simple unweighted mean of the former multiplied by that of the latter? 1.68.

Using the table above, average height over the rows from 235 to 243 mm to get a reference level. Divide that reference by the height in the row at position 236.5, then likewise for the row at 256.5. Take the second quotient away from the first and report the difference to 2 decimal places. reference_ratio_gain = 0.12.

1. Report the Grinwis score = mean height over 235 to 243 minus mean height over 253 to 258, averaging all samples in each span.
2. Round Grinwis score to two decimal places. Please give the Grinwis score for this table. -0.12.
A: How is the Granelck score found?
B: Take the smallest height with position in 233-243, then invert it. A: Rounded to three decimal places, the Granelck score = 0.815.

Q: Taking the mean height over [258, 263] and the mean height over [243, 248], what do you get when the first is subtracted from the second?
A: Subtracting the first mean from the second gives -0.33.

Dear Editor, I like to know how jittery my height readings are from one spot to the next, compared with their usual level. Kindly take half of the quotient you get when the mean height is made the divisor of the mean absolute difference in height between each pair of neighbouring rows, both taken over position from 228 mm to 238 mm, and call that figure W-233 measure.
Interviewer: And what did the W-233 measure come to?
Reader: 0.010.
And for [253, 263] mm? 0.032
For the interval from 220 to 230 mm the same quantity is 0.024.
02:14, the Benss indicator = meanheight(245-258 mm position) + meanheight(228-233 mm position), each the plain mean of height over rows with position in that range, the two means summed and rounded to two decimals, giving 2.56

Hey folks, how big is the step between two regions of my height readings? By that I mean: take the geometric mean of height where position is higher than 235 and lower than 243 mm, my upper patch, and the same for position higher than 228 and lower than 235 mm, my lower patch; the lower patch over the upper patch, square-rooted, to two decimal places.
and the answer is 1.00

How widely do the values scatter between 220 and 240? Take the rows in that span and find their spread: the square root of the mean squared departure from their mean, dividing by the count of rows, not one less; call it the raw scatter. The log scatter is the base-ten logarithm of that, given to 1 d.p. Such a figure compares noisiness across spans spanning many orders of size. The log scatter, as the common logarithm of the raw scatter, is -1.4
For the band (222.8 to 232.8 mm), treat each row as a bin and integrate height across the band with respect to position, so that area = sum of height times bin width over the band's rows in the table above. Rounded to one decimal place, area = 12.5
